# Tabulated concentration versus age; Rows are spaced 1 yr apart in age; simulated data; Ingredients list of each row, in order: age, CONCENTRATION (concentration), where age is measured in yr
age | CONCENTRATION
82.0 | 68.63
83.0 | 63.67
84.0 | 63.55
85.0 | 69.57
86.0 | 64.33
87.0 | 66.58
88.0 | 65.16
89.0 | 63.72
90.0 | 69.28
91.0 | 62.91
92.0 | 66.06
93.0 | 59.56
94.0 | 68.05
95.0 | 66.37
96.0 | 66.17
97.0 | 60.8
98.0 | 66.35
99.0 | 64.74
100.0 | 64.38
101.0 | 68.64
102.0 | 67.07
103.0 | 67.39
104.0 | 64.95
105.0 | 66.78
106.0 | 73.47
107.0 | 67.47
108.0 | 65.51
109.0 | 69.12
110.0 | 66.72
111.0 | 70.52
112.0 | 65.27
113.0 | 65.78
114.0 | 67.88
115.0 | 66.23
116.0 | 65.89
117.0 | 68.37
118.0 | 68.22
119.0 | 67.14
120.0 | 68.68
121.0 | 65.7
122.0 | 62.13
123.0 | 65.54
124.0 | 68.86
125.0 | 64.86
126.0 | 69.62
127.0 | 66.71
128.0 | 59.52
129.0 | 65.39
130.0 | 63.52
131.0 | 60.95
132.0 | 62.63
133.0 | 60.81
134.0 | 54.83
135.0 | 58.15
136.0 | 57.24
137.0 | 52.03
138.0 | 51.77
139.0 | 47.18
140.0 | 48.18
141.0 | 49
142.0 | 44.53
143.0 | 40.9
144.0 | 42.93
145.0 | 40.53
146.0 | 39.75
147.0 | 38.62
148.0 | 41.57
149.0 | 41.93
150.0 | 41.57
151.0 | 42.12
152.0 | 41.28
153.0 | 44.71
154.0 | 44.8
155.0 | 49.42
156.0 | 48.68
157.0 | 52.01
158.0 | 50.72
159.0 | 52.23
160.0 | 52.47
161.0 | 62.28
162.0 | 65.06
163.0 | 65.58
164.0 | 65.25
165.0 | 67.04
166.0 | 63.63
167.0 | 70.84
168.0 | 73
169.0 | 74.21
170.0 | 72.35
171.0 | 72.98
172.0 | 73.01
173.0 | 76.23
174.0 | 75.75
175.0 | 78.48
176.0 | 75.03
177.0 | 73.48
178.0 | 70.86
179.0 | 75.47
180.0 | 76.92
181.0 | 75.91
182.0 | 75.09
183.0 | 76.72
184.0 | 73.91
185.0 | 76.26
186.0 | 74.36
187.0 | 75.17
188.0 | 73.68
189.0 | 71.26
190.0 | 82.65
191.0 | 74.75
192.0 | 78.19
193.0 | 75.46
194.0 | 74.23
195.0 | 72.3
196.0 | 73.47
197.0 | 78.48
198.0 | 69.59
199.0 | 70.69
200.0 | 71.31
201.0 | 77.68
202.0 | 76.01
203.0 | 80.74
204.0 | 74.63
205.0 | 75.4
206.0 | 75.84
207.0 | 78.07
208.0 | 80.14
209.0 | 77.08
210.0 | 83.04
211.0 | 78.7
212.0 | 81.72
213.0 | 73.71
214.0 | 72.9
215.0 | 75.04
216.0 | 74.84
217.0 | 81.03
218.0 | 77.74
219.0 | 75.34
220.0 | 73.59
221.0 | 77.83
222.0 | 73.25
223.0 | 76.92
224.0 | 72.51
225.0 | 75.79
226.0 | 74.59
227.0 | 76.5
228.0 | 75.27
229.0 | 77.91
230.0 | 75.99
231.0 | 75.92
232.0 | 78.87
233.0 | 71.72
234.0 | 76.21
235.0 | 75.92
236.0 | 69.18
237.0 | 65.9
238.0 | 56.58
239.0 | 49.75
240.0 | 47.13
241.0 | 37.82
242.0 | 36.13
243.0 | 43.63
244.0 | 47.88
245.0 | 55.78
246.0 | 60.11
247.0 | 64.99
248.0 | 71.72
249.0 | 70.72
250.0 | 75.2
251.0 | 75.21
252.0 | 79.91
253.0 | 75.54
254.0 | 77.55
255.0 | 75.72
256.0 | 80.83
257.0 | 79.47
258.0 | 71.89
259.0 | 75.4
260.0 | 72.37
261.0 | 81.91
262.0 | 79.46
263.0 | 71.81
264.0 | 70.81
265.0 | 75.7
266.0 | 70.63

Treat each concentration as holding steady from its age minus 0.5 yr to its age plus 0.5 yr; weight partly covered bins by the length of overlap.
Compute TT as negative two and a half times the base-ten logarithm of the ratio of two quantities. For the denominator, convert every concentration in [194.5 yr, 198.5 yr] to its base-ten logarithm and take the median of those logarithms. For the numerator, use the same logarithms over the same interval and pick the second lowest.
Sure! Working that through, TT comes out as 0.0020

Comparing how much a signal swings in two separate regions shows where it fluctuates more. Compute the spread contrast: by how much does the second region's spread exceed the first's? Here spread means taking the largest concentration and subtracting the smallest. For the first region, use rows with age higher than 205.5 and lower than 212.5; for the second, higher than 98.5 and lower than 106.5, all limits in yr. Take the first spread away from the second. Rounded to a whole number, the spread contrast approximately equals 2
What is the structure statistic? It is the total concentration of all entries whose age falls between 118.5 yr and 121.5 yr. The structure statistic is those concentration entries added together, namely 202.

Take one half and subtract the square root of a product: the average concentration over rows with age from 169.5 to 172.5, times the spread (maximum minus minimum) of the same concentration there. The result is -6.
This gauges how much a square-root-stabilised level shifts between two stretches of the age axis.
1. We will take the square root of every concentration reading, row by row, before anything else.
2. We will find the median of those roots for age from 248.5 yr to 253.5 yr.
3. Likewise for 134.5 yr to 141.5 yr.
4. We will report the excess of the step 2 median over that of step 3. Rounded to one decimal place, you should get 1.5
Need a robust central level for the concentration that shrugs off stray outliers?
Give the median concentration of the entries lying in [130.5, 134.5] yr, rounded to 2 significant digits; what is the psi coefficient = 61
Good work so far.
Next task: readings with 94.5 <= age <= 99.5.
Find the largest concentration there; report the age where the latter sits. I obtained 95.0 yr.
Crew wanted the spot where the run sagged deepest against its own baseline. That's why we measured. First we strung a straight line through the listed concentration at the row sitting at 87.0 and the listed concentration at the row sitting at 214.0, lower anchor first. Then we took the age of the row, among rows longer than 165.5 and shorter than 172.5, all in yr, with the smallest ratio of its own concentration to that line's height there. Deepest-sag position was 166.0 yr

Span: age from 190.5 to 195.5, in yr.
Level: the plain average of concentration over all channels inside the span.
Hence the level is 75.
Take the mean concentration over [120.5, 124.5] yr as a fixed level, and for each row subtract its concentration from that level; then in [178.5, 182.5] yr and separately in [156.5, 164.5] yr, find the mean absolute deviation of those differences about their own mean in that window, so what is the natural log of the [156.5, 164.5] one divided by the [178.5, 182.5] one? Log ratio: 2.4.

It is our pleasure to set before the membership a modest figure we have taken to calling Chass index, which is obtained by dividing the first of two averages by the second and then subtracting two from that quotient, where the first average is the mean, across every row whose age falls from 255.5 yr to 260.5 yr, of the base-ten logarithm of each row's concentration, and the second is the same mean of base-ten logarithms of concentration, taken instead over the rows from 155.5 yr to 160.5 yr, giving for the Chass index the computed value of -0.90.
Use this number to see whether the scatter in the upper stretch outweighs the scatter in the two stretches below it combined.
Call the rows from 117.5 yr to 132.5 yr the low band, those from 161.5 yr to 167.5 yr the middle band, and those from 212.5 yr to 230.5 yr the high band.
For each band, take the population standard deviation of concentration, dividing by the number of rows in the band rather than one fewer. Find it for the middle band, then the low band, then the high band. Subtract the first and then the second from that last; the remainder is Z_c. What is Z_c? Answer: -3.1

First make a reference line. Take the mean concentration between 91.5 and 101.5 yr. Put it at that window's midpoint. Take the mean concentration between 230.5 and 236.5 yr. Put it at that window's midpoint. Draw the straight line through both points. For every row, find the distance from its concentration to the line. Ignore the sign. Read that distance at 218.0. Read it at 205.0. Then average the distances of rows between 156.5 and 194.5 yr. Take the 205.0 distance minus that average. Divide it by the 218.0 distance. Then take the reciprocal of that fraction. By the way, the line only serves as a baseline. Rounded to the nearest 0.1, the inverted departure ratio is -1.5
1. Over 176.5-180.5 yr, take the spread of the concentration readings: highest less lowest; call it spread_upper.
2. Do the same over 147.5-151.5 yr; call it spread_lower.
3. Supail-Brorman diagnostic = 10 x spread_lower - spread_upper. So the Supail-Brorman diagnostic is -1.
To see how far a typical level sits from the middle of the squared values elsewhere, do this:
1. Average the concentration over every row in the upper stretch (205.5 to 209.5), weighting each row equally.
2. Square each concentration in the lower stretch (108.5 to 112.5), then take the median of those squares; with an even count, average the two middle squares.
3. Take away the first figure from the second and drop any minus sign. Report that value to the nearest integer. 4537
